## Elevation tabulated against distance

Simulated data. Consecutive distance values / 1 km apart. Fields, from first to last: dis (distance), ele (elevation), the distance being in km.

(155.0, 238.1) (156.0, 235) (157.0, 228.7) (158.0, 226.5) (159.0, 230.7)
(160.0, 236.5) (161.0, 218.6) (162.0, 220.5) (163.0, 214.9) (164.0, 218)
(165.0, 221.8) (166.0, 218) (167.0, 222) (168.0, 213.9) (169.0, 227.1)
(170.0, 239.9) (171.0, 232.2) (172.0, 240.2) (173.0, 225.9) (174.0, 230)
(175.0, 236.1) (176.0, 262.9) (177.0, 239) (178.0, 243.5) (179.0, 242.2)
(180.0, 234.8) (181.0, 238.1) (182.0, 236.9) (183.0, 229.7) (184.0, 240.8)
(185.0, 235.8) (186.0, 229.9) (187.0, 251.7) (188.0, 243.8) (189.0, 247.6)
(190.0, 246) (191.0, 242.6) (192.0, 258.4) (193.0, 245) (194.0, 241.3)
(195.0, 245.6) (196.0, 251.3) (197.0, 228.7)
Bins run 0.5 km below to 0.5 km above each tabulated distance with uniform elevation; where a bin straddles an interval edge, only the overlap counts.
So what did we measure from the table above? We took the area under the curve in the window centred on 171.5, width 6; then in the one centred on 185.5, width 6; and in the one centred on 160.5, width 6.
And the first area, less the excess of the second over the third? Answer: 1311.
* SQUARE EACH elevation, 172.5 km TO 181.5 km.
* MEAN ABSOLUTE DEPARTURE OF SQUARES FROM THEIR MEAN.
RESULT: 3372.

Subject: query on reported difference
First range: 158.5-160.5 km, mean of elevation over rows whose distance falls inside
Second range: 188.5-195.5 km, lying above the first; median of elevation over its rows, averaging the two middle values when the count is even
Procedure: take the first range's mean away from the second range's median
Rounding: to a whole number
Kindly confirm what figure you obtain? 12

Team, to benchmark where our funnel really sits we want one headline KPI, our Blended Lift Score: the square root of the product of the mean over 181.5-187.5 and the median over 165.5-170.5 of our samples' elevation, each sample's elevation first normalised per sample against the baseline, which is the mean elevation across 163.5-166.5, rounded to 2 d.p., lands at 1.05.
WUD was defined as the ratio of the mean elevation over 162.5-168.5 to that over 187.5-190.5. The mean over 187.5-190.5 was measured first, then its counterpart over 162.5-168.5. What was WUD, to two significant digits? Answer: 0.89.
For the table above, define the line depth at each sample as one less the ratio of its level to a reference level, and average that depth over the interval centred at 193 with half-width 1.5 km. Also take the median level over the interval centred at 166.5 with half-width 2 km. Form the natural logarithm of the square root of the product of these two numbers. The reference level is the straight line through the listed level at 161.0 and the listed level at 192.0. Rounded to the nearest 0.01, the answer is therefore 1.13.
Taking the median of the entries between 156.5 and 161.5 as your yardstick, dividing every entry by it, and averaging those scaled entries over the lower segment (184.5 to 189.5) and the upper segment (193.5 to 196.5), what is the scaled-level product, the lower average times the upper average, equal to 1.14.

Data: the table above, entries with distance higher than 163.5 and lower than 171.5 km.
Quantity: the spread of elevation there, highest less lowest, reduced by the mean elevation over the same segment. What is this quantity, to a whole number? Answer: -198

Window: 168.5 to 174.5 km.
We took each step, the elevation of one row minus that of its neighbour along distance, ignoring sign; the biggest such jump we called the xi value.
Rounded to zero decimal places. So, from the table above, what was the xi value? 14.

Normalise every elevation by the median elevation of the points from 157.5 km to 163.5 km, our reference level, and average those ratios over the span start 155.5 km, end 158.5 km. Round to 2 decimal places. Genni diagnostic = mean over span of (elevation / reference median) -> 1.03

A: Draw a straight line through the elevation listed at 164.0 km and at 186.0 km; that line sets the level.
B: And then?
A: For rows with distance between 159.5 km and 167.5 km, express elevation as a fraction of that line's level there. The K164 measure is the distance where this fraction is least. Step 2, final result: 163.0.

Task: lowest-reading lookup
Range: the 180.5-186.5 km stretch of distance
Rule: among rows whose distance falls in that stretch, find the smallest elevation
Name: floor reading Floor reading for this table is 229.7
